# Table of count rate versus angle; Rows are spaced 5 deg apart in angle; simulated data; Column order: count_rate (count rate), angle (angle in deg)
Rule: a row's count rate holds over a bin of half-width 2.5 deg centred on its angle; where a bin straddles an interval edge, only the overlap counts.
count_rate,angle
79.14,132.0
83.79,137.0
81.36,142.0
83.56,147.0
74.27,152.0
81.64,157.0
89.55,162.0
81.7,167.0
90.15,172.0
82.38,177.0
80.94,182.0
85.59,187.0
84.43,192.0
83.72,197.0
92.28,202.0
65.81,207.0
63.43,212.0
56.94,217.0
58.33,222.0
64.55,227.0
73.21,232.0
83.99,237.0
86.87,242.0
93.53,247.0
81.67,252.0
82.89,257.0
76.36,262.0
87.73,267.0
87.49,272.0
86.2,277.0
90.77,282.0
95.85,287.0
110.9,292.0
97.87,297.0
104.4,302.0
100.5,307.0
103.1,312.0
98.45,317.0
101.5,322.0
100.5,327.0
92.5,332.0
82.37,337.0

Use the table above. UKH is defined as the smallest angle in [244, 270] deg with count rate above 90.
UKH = 247.0 deg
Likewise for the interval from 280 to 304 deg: 282.0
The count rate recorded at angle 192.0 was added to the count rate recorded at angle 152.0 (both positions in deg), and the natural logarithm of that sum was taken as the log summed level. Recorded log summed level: 5.07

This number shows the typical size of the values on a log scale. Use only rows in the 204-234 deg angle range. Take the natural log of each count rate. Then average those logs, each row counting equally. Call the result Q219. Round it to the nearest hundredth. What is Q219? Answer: 4.15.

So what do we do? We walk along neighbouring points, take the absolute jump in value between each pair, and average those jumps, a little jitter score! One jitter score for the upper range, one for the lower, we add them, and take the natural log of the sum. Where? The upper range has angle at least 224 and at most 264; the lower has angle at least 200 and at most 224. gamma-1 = 2.8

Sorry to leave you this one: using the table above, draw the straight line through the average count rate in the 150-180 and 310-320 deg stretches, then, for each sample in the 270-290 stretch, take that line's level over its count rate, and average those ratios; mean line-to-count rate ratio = 1.07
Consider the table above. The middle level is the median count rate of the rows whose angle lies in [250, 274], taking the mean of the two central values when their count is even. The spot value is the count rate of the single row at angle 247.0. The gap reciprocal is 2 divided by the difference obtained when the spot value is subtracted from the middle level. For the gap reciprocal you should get -0.2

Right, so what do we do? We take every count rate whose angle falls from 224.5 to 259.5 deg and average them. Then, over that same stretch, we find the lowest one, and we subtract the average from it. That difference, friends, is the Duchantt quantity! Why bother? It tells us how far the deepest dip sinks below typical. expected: -16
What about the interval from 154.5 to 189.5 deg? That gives -4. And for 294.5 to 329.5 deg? -3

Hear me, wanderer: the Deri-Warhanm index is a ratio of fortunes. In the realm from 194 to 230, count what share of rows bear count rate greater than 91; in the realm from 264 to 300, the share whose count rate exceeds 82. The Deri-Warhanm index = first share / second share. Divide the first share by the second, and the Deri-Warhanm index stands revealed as 0.14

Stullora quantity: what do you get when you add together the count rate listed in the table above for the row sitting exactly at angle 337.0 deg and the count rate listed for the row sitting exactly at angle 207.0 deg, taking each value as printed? 148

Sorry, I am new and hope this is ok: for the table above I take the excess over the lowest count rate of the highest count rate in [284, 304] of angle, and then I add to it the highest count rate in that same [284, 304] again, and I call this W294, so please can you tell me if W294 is 126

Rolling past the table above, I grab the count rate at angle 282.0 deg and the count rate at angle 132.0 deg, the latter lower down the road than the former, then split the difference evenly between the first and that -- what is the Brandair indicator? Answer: 85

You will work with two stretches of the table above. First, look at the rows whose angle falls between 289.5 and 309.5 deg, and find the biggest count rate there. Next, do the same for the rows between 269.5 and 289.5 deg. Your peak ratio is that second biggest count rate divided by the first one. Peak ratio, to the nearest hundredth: 0.86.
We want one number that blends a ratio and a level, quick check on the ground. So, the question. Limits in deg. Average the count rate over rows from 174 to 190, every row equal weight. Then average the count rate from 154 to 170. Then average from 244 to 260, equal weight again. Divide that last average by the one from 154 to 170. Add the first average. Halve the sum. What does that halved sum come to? 42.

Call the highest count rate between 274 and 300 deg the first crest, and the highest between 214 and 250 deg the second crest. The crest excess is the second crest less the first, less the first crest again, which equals -128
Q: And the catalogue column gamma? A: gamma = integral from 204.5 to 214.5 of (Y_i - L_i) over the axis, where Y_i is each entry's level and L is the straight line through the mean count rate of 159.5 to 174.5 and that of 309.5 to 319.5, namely -264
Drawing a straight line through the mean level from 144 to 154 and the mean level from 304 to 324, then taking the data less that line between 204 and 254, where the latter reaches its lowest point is 217.0 deg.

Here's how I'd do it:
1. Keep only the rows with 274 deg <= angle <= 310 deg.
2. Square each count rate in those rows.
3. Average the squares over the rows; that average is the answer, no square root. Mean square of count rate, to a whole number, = 9676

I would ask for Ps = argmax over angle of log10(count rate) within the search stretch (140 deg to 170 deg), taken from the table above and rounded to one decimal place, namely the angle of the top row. 162.0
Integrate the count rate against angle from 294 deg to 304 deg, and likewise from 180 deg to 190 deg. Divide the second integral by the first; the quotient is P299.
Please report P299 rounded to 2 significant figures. 0.82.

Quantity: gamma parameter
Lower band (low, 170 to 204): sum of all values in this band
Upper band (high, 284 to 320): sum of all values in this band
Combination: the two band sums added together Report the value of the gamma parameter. 1311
